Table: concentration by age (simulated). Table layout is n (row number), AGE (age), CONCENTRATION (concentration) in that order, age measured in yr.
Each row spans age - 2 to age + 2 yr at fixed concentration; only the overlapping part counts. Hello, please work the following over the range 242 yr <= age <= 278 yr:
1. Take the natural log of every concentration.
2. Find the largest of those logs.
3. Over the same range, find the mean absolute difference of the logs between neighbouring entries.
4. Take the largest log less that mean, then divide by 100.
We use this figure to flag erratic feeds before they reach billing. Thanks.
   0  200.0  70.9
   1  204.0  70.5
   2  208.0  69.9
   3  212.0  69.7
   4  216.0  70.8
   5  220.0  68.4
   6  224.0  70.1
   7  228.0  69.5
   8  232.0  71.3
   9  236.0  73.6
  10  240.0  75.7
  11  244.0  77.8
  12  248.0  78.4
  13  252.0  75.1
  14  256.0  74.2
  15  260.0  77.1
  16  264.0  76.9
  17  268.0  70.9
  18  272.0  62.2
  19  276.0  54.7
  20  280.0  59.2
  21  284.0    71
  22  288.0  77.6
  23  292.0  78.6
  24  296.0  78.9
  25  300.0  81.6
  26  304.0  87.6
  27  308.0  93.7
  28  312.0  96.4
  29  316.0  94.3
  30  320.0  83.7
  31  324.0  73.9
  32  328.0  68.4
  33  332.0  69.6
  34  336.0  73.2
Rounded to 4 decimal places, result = 0.0431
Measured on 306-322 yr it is 0.0451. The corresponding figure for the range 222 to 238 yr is 0.0428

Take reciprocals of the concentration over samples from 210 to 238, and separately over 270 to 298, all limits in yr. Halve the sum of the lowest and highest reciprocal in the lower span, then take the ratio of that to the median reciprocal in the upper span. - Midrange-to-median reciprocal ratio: 1.00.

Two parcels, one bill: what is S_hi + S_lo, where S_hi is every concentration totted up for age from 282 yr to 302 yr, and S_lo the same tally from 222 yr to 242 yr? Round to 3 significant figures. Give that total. 748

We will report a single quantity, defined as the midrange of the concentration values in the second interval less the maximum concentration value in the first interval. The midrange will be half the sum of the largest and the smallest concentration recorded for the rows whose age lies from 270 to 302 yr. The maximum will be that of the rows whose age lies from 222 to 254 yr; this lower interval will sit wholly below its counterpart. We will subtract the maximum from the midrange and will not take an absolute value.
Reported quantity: -10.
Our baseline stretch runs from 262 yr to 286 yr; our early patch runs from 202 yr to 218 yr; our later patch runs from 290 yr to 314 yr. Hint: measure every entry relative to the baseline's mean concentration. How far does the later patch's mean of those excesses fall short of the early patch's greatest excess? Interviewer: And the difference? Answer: -15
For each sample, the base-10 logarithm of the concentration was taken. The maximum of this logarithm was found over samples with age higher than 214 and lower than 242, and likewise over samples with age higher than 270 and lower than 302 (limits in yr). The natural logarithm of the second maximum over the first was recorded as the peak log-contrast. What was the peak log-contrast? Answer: 0.017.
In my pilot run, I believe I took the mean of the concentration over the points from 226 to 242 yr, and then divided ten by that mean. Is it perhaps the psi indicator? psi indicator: 0.138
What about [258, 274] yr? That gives 0.139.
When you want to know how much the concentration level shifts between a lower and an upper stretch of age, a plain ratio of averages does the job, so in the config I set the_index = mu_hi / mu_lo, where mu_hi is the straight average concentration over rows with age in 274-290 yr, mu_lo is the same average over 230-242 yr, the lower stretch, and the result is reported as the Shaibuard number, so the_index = 0.89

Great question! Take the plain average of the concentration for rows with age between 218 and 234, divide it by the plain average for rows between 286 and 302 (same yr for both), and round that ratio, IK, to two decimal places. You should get 0.88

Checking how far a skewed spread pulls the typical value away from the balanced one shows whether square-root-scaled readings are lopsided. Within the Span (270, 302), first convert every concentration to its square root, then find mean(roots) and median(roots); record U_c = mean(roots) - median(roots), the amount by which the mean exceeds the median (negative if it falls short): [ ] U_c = -0.24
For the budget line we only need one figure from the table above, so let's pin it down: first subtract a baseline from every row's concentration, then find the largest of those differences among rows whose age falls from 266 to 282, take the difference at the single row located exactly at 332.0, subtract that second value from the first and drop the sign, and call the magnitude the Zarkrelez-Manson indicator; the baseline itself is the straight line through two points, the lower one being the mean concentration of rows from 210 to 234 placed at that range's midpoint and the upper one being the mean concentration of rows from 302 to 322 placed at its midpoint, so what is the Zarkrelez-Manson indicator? 16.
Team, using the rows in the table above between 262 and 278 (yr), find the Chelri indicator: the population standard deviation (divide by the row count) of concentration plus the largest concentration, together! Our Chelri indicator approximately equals 85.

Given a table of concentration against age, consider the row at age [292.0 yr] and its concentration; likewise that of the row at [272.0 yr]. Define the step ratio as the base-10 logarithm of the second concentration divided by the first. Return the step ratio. -0.10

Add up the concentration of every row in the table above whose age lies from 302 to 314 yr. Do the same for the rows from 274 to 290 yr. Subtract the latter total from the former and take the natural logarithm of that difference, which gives 2.72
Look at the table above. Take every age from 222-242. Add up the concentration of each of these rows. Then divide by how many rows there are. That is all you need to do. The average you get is 72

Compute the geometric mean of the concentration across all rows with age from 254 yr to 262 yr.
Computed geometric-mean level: 75.6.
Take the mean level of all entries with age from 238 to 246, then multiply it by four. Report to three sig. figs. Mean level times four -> 307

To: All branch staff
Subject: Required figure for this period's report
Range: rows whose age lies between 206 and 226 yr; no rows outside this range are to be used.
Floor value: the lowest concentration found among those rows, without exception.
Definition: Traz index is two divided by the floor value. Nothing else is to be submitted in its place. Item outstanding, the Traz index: 0.029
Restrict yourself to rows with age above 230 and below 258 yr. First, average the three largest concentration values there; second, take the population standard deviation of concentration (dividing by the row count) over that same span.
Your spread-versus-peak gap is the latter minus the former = -75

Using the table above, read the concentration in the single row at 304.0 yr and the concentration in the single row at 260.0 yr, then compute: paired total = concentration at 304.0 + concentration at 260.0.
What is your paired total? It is 165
